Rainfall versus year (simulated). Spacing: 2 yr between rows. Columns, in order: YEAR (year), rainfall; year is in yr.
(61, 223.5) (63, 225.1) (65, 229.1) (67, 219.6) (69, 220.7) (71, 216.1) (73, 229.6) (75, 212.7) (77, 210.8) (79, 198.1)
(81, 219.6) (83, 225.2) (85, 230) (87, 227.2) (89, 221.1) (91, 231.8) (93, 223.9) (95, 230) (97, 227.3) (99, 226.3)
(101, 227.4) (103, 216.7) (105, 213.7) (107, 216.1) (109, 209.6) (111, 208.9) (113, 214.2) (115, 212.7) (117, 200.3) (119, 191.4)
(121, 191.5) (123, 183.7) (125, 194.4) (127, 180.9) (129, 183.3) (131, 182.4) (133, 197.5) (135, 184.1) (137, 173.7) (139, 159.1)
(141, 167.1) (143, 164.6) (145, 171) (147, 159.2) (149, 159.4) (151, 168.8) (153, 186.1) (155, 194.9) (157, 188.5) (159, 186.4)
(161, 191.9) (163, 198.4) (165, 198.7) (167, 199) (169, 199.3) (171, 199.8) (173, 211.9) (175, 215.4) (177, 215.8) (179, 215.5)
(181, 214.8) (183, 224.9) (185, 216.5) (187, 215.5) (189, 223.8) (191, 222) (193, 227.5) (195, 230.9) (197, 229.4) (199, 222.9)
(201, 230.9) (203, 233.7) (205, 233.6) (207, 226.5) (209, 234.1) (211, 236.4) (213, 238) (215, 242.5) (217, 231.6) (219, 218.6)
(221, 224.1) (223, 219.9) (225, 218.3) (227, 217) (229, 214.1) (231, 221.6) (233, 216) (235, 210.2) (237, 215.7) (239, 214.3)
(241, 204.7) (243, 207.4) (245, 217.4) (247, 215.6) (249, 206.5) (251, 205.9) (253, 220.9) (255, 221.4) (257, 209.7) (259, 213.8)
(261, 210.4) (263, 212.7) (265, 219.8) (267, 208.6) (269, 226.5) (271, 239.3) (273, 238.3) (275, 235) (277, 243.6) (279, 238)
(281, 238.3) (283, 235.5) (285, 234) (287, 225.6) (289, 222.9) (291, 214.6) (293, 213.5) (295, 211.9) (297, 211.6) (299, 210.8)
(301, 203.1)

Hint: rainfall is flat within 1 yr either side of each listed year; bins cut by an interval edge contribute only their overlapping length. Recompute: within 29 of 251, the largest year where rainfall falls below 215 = 267 yr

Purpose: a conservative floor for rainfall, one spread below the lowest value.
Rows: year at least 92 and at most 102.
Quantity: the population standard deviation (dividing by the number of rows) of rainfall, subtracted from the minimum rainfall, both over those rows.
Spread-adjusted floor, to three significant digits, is 222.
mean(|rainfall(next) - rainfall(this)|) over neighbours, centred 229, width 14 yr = 4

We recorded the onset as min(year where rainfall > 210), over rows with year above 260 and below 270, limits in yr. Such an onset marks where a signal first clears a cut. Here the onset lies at 261 yr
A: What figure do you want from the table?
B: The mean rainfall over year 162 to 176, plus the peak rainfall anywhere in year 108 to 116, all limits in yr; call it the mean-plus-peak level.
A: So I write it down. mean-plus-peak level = 417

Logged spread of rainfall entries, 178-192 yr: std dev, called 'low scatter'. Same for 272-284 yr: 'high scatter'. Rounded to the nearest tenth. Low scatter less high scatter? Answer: 1.3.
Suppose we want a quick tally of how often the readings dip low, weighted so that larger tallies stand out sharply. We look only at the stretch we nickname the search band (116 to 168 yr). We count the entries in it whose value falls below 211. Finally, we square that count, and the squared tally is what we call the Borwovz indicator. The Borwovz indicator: 676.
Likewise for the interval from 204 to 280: 64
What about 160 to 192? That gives 36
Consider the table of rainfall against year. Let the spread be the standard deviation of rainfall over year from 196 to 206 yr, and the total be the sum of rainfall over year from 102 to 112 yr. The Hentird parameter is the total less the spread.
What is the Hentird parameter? 1061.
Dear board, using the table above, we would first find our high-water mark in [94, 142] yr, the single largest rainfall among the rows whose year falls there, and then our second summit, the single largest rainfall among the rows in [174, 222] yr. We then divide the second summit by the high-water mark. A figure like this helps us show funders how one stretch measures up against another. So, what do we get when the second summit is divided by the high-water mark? 1.05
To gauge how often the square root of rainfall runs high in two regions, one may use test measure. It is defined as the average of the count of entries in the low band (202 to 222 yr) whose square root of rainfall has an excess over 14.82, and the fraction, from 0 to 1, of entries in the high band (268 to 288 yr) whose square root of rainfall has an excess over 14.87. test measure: 5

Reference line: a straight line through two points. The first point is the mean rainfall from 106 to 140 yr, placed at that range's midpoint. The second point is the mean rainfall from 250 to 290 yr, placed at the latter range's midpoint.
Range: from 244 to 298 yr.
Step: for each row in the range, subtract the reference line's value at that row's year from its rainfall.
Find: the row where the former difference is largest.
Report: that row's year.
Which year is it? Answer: 277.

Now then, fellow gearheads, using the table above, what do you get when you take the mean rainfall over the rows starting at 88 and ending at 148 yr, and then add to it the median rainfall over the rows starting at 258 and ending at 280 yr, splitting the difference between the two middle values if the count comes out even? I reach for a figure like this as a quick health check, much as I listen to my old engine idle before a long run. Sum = 425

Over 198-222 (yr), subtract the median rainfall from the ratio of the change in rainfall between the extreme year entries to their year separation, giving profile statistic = -233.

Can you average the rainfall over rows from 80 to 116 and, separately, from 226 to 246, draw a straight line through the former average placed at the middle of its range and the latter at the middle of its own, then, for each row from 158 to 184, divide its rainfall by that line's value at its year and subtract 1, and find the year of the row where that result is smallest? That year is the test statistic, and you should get 159 yr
